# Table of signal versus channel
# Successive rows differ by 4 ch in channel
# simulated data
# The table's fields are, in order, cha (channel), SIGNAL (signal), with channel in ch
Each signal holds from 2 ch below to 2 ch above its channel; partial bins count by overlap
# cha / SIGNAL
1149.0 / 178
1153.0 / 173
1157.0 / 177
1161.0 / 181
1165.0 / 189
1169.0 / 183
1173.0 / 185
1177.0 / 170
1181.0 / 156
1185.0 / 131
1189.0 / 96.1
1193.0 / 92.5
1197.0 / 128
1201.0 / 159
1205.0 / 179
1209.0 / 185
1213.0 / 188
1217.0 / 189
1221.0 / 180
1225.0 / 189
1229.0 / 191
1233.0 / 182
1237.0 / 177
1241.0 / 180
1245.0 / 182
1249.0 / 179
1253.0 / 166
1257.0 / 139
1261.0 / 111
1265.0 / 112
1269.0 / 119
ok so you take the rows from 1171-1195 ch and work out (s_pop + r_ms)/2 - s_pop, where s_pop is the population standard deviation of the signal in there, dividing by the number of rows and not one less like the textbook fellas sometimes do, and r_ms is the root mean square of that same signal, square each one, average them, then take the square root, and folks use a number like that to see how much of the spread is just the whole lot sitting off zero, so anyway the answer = 53.8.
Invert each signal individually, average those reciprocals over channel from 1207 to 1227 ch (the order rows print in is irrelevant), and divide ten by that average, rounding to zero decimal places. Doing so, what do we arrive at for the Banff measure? 1861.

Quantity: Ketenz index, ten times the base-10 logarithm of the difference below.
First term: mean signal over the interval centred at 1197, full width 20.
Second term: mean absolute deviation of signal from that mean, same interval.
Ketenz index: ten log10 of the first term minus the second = 20.0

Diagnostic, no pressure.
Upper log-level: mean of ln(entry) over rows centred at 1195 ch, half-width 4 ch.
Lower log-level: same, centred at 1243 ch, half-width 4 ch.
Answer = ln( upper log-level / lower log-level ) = -0.10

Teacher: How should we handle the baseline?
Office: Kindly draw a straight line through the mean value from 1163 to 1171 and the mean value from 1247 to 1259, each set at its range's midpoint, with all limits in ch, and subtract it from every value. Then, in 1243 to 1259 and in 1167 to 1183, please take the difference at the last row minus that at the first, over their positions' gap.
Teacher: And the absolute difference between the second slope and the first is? 1.3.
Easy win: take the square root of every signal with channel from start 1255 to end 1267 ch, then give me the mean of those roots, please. 11.0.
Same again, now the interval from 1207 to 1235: 13.6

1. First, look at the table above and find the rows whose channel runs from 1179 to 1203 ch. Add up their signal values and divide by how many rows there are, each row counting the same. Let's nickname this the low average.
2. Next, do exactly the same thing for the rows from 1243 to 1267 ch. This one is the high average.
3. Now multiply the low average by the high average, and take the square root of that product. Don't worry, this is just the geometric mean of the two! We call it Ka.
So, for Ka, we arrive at 137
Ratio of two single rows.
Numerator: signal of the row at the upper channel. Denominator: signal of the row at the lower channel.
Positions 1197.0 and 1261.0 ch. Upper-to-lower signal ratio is 0.87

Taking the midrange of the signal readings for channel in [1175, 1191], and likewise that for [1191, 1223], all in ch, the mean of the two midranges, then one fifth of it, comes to 27.4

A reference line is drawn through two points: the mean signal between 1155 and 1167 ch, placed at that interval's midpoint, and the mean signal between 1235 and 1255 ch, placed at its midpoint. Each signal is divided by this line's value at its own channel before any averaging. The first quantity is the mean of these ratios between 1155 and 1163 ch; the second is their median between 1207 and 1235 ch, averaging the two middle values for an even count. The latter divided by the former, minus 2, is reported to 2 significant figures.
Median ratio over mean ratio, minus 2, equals -0.93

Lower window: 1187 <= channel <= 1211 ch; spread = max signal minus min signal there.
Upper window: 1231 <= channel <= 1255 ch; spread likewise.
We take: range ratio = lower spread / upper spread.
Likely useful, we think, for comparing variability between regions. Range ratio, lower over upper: 5.8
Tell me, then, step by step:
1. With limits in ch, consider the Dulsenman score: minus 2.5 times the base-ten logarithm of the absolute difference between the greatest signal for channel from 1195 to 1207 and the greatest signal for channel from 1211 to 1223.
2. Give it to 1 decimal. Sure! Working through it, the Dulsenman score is -2.5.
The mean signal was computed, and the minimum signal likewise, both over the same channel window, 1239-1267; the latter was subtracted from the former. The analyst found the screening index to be 42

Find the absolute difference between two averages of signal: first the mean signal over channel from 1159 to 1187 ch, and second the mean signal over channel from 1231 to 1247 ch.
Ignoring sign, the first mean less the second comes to 10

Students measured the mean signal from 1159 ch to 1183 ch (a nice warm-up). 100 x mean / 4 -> 4433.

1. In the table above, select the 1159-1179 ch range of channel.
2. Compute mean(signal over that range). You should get 182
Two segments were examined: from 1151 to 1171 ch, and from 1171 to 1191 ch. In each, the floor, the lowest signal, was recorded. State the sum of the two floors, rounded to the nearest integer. 269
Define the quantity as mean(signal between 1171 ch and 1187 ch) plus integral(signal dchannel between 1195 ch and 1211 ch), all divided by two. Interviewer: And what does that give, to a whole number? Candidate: 1382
